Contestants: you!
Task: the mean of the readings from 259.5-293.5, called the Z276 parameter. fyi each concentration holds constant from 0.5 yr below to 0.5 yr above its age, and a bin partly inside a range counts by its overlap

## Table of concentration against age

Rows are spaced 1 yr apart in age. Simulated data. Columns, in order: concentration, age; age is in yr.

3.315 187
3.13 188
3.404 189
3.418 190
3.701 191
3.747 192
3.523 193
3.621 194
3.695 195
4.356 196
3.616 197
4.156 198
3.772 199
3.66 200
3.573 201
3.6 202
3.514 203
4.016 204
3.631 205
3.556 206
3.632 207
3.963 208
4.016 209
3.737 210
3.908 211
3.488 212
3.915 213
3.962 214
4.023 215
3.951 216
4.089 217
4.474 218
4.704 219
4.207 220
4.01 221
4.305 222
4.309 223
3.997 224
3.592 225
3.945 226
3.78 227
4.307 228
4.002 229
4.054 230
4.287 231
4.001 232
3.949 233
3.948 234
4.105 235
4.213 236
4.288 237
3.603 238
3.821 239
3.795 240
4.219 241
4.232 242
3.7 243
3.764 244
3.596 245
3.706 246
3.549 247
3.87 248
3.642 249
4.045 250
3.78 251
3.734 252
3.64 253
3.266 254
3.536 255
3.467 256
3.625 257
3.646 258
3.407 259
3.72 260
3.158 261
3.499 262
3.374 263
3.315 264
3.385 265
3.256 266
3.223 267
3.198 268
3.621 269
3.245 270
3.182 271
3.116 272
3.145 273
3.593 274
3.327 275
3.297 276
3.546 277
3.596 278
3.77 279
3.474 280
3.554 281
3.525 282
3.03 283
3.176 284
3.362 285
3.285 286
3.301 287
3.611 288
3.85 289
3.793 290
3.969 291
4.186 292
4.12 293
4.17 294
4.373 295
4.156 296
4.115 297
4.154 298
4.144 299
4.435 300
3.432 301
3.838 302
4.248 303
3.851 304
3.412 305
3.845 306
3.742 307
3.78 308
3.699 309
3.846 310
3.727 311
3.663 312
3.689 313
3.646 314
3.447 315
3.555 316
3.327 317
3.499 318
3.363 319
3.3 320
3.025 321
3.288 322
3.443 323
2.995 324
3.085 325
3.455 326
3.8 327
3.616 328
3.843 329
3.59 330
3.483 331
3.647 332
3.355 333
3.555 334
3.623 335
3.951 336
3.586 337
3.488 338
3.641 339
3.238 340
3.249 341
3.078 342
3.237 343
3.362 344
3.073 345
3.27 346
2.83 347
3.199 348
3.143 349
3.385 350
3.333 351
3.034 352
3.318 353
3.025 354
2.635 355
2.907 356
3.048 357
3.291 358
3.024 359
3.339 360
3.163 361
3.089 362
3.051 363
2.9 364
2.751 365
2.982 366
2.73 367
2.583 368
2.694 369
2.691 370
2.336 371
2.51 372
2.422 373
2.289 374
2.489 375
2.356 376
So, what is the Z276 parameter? 3.46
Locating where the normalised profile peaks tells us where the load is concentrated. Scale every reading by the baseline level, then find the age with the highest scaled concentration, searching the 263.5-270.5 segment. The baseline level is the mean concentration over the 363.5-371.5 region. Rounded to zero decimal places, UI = 269 yr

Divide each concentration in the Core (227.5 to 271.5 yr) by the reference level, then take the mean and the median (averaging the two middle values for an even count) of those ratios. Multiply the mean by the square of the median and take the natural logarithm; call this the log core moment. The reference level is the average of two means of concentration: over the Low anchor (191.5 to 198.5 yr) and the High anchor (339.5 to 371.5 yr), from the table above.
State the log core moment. 0.2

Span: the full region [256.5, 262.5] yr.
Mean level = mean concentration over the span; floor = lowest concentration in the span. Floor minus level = -0.35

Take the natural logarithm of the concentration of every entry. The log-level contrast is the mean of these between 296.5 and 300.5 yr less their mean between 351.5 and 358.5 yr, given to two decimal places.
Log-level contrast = 0.33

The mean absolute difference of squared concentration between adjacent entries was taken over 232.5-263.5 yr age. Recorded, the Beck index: 1.63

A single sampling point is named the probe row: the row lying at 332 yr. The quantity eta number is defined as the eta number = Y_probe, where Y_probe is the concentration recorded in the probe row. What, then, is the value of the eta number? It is 3.647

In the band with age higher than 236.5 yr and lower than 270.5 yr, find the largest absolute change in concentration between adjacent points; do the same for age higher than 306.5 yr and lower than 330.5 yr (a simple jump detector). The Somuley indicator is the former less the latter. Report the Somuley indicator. 0.24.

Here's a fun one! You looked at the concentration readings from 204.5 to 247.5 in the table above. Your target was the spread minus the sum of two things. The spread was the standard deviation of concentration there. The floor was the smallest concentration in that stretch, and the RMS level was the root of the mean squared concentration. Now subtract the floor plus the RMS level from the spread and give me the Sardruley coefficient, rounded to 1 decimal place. -7.2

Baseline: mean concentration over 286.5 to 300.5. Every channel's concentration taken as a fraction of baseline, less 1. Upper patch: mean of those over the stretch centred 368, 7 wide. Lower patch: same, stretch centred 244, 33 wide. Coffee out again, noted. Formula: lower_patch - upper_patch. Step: 0.29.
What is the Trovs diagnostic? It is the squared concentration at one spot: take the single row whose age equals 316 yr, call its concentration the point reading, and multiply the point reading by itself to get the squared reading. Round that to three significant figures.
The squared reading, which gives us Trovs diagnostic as 12.6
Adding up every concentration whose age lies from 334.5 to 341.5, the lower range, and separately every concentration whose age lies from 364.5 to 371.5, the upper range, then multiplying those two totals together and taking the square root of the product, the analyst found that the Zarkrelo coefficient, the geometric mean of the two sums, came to 21.6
